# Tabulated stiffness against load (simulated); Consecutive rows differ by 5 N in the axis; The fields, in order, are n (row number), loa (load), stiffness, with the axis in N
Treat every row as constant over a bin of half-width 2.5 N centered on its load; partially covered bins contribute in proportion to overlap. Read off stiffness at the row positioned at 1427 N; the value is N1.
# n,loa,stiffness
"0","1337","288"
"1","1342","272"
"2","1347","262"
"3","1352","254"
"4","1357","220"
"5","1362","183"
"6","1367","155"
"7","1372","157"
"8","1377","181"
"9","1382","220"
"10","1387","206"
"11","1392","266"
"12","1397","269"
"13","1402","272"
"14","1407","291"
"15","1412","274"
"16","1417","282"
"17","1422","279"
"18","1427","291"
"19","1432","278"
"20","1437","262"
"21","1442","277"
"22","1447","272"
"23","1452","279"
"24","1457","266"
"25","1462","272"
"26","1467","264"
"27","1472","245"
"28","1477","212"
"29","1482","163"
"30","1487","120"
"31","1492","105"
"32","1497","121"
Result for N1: 291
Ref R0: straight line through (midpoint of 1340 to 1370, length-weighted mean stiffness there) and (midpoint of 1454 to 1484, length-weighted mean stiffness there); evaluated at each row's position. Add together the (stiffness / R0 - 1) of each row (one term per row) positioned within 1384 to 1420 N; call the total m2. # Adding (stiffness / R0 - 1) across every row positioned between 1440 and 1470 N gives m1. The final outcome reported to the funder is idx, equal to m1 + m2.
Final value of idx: 2.0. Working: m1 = 0.9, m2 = 1.1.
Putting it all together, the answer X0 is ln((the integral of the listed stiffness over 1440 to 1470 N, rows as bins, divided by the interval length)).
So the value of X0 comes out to 5.60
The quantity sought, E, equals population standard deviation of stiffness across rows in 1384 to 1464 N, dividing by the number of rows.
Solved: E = 19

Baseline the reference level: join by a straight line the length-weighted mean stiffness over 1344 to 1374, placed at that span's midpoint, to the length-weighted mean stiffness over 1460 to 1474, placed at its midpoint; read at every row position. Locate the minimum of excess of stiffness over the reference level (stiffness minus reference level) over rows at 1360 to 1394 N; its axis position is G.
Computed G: 1372 N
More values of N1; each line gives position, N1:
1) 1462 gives 272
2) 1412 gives 274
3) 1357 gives 220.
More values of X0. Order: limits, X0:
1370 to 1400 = 5.39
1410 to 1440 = 5.63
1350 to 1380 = 5.25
